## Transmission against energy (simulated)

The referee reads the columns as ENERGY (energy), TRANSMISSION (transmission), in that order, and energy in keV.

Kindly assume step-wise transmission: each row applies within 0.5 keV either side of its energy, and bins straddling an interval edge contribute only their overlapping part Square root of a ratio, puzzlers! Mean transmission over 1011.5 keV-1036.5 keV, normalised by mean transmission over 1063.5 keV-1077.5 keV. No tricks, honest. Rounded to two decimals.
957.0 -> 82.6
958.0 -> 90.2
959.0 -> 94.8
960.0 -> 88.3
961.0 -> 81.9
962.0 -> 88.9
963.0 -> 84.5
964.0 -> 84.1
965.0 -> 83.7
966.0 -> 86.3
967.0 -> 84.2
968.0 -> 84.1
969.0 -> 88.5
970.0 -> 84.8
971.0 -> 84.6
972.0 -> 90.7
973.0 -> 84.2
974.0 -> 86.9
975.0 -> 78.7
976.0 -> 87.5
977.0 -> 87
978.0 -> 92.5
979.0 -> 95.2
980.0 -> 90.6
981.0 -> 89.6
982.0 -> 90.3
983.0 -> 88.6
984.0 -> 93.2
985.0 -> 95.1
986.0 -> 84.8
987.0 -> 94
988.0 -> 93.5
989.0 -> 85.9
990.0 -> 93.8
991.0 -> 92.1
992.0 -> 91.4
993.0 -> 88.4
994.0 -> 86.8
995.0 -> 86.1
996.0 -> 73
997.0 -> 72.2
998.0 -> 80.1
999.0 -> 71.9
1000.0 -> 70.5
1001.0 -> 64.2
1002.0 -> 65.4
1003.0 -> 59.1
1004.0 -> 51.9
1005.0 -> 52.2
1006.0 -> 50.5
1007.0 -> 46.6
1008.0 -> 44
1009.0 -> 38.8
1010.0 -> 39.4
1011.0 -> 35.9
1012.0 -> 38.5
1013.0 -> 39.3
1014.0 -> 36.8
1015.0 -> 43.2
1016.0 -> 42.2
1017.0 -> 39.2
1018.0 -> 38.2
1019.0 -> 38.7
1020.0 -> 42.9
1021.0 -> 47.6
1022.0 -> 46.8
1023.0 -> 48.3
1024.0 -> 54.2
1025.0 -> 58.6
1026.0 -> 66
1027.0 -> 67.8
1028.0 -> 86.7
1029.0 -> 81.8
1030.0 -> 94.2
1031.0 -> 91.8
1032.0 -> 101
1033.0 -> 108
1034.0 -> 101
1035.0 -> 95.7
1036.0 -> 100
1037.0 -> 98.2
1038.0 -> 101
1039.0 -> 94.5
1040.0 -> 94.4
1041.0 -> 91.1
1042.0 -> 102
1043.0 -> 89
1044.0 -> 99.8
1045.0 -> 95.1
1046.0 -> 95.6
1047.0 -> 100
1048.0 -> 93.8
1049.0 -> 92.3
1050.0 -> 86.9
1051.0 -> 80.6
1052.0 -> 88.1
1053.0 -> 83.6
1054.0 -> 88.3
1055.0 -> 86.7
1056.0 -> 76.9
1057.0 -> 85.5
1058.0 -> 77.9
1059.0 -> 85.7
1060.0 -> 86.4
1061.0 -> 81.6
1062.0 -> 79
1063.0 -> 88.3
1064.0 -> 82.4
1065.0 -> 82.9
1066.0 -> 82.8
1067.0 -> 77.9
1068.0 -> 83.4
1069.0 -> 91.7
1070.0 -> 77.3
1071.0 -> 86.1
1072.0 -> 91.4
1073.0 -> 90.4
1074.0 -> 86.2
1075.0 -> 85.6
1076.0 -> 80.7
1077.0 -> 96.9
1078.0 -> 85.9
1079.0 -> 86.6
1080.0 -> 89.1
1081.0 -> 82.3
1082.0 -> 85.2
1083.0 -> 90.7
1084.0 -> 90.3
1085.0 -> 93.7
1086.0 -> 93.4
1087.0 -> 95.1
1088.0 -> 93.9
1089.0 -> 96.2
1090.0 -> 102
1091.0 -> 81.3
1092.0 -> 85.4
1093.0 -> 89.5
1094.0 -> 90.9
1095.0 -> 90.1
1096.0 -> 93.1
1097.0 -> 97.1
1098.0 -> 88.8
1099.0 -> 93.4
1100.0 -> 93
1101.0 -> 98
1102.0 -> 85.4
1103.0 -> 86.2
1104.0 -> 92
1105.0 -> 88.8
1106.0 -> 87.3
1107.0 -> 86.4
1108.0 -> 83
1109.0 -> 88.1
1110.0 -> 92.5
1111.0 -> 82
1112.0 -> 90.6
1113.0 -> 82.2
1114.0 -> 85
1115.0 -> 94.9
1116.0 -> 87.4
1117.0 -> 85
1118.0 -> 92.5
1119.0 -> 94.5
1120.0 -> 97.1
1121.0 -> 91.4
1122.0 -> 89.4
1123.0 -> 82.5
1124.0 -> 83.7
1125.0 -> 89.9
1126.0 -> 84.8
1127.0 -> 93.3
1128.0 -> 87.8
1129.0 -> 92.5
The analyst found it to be 0.87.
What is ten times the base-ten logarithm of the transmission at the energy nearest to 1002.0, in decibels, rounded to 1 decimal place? 18.2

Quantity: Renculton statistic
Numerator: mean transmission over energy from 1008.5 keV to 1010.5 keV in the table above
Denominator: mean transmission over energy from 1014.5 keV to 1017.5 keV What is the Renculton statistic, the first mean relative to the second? 0.94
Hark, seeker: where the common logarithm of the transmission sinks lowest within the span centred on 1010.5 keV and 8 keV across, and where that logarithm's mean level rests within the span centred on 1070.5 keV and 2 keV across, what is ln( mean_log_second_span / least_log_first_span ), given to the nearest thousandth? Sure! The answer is 0.206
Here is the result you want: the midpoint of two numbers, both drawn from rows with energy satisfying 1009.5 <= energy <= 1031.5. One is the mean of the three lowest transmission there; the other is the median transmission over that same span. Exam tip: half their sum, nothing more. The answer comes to 41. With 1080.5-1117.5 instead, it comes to 86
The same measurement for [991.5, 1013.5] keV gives 50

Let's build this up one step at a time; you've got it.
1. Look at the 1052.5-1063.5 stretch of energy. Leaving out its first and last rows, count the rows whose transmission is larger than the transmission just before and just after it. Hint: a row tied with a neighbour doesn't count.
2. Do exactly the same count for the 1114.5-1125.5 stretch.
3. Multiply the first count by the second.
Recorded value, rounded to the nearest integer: 3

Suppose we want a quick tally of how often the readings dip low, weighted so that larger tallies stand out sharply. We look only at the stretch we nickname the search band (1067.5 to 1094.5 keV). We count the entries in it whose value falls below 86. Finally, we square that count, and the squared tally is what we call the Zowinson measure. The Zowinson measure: 81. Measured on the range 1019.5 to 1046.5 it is 81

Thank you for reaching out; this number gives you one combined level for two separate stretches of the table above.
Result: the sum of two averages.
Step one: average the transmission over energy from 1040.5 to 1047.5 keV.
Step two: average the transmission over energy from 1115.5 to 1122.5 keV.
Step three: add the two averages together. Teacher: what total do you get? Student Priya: 187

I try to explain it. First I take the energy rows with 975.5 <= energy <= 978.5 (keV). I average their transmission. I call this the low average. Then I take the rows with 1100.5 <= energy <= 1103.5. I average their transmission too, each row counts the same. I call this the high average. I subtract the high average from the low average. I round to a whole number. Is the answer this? -1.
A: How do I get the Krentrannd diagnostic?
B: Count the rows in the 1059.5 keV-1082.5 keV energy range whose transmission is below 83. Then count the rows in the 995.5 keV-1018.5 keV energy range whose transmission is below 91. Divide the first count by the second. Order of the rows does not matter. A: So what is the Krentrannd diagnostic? 0.39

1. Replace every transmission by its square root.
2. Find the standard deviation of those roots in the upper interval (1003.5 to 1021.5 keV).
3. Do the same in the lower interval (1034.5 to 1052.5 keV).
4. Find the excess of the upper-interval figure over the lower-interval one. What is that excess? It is 0.1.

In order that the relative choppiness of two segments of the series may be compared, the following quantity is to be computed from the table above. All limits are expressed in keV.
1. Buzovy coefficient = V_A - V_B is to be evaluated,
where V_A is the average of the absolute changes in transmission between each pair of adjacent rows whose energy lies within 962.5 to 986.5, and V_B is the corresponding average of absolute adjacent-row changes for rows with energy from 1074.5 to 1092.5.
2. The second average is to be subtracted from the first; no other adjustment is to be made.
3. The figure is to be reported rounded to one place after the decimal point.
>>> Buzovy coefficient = -1.9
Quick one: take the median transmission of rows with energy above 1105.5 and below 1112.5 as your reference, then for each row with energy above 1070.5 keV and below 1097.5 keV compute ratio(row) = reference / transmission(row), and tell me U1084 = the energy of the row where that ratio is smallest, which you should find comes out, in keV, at 1090.0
